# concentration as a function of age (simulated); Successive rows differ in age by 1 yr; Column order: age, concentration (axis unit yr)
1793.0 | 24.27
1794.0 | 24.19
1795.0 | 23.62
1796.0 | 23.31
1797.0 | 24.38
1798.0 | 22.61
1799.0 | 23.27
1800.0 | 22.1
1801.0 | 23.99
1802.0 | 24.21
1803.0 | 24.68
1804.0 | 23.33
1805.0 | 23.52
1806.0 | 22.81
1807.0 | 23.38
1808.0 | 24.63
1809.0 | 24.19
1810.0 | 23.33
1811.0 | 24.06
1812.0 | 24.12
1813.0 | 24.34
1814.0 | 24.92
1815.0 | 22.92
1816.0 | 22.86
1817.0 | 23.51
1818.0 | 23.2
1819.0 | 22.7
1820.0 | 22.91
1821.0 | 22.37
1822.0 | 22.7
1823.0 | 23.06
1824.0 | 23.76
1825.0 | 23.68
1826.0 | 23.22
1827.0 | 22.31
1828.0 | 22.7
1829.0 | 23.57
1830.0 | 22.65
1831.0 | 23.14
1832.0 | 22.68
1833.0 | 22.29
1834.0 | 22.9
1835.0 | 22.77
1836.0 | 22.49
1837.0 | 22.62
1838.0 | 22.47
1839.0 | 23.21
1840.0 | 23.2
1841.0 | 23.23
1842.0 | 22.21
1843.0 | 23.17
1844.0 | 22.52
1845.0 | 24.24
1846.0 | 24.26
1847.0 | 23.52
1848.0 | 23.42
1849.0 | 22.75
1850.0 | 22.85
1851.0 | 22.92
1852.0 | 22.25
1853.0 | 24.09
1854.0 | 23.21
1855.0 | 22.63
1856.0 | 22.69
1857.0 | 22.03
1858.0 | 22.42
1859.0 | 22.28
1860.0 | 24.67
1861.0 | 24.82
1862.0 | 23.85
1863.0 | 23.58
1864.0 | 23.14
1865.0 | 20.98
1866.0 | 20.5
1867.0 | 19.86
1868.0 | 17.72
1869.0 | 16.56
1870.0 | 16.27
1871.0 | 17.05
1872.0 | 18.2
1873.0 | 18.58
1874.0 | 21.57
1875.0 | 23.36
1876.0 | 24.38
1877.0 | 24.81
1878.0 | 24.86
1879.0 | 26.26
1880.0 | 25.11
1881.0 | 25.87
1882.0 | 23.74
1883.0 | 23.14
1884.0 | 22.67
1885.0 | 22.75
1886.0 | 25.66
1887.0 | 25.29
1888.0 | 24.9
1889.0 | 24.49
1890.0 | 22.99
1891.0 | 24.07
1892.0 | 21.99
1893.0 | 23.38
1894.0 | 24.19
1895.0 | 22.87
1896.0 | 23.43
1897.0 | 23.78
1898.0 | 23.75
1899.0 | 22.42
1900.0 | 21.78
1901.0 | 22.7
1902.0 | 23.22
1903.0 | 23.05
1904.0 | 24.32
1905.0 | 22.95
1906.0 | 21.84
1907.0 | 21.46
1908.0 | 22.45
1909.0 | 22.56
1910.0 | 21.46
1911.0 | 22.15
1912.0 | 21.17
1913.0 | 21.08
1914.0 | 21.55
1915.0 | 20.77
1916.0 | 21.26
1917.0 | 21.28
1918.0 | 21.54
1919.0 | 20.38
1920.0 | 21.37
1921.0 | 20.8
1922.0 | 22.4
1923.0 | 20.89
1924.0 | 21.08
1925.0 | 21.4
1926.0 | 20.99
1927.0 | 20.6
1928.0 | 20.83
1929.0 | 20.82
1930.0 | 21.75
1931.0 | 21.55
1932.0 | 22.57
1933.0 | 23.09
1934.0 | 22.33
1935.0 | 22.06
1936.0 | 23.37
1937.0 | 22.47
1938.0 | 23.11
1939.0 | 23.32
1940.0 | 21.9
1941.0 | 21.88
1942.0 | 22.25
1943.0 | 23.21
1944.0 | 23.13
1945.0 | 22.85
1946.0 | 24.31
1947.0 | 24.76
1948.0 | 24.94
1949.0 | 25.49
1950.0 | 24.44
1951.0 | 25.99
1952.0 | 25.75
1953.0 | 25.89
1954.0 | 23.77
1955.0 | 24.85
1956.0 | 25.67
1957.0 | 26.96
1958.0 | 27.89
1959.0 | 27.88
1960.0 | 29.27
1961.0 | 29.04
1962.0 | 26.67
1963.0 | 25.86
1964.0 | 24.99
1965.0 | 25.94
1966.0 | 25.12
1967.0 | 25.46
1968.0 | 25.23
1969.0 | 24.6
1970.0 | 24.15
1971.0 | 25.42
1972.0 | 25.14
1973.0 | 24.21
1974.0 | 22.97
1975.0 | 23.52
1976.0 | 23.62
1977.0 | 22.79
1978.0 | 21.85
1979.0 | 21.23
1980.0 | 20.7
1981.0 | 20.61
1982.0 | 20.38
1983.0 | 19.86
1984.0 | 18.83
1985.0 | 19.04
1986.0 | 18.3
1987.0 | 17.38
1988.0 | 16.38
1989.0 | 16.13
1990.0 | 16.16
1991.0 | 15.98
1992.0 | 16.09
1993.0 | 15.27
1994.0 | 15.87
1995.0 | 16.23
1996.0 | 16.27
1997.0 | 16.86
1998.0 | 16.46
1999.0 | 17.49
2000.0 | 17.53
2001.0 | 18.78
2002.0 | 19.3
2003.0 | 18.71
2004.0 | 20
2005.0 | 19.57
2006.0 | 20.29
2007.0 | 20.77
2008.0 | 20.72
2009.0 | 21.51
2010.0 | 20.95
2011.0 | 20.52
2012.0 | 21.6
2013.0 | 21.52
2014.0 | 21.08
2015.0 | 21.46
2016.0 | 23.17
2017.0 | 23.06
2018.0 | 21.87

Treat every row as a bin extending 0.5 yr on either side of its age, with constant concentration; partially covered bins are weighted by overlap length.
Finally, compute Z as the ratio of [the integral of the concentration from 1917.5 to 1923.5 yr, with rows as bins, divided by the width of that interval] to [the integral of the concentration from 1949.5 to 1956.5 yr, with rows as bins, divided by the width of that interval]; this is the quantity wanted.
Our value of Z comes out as 0.84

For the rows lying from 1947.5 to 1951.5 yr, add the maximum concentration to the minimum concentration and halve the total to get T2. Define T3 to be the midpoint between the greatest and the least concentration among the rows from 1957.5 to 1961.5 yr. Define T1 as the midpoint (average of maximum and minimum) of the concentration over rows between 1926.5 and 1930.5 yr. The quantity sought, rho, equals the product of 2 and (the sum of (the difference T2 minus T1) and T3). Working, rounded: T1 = 21.2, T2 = 25.2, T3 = 28.6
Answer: 65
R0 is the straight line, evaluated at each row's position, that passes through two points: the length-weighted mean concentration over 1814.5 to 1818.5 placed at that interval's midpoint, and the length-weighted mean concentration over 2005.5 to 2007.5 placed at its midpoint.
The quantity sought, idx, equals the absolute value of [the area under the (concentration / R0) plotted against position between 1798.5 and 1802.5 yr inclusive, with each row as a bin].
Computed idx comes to 4.01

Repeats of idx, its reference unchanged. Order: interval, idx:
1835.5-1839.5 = 3.98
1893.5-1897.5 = 4.28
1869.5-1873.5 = 3.13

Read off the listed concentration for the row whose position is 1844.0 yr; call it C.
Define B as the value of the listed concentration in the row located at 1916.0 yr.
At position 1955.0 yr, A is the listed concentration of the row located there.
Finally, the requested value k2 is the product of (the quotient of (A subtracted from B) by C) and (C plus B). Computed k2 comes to -7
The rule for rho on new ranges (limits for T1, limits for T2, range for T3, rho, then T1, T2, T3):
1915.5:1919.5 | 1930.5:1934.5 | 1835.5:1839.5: 48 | 21.0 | 22.3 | 22.8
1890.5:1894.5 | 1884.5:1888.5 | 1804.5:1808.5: 50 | 23.1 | 24.2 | 23.7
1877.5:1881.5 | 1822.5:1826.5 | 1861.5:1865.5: 41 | 25.6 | 23.4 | 22.4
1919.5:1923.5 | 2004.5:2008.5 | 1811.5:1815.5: 45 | 21.6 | 20.2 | 23.9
